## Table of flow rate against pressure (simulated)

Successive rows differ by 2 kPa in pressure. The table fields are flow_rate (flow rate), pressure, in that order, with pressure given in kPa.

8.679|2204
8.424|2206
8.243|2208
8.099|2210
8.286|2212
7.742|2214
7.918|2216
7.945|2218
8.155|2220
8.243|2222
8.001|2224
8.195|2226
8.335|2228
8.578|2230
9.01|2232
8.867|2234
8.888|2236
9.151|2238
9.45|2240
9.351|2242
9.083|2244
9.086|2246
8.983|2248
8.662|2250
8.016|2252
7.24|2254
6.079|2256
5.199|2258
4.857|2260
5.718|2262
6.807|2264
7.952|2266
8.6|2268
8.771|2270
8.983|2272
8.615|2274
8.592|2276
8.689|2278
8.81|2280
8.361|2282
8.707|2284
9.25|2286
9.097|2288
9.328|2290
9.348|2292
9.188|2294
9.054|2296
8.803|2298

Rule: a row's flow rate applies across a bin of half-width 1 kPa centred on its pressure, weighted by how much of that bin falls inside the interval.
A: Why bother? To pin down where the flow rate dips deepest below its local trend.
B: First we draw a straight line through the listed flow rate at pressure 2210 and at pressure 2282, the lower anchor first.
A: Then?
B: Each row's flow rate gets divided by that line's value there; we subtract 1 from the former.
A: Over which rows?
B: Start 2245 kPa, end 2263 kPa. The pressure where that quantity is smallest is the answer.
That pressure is 2260 kPa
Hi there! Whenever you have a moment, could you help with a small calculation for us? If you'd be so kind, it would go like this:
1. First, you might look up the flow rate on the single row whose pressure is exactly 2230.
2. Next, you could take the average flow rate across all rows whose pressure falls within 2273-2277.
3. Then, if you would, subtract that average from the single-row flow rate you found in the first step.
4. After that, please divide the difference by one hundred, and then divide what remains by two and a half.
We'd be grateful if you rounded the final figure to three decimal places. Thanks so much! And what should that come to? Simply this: 0.000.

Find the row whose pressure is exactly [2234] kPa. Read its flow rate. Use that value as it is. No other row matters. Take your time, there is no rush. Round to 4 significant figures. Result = 8.867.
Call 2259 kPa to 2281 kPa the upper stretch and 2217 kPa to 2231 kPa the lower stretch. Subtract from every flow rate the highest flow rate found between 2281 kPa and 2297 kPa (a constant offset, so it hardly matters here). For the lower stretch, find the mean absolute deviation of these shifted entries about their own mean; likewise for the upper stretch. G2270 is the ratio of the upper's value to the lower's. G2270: 7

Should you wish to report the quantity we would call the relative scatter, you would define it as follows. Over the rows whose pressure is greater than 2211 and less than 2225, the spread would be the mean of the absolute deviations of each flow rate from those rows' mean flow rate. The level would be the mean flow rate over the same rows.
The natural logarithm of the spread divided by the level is -3.9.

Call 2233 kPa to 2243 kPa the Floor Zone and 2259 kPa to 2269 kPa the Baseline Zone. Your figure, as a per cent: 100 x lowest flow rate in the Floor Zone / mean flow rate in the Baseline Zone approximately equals 131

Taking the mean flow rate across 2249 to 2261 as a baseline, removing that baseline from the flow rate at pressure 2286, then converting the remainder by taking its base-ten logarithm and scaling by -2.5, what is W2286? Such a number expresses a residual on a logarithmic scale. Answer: -1.0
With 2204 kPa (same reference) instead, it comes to -0.8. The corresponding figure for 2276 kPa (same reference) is -0.7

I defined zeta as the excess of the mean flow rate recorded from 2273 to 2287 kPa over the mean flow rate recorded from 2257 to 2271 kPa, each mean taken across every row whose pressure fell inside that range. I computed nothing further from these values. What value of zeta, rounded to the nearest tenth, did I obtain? 1.9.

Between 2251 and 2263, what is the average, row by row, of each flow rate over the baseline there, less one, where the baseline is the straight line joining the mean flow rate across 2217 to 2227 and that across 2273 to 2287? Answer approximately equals -0.27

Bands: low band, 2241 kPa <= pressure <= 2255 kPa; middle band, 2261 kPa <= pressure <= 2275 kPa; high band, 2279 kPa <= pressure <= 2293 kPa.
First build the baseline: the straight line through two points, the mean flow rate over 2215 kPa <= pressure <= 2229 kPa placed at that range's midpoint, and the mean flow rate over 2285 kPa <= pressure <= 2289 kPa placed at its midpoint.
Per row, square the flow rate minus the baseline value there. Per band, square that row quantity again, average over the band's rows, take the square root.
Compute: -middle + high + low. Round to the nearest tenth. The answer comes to -2.8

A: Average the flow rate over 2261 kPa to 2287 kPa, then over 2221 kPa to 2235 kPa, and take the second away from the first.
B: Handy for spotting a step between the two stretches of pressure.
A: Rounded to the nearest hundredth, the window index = -0.16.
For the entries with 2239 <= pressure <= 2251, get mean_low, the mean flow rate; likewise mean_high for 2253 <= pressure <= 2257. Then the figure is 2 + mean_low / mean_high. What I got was 3.37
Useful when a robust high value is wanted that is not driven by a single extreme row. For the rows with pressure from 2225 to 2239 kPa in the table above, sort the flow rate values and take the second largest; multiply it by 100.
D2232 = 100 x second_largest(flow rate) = 901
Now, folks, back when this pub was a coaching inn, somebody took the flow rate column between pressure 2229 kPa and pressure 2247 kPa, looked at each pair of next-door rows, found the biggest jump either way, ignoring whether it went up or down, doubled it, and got 0.86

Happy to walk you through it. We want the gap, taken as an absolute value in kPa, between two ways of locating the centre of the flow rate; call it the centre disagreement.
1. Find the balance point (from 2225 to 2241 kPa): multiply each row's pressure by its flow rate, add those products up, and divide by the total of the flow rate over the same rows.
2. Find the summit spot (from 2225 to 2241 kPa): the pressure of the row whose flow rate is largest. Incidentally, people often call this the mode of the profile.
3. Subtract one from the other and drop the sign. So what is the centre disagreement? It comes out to 6.8 kPa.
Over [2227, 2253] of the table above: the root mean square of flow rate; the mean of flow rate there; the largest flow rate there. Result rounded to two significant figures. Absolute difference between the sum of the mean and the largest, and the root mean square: 9.4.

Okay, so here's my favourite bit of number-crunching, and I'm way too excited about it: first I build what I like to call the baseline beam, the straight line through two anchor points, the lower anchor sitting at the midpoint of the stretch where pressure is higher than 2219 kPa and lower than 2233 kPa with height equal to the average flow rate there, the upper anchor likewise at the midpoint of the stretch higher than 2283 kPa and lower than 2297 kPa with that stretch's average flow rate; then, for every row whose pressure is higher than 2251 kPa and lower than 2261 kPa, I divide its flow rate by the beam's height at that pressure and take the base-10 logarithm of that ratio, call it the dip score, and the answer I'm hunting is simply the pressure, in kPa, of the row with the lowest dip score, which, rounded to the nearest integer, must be 2260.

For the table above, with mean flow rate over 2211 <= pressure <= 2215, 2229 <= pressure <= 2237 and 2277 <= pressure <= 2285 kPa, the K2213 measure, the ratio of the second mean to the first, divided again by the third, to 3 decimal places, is 0.128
